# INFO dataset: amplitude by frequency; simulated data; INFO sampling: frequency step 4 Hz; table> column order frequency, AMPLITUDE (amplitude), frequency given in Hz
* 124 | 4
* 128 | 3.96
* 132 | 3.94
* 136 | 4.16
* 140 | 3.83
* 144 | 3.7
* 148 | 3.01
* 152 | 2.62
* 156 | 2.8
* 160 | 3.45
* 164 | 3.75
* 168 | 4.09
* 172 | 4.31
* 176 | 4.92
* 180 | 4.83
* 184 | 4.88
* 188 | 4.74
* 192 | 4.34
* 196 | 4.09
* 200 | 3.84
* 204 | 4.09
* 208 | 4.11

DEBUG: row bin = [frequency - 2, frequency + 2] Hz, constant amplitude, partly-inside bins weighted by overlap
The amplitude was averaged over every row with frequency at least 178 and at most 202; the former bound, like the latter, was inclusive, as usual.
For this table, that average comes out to 4.45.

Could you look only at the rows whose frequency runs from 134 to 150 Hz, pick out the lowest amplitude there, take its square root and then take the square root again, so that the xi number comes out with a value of 1.317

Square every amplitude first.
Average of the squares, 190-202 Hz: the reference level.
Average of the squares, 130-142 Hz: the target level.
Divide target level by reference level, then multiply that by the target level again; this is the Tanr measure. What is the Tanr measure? 15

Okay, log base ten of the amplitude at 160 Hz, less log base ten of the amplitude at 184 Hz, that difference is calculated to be -0.151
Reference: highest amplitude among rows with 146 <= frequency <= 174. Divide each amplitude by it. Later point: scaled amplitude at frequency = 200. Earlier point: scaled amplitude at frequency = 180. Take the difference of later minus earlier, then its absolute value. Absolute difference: 0.23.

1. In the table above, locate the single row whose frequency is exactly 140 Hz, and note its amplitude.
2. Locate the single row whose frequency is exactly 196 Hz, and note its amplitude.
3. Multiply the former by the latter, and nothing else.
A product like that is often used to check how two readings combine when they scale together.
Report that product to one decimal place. 15.7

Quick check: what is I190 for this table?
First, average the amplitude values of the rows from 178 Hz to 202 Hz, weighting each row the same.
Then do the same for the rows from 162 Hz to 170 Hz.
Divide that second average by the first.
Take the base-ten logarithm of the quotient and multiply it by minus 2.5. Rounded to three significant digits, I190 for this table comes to 0.138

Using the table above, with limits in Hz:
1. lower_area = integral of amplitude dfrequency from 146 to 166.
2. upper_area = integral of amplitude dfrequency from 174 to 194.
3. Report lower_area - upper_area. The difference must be -32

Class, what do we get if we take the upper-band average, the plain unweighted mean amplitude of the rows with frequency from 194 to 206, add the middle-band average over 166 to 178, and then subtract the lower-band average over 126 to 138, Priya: 4.4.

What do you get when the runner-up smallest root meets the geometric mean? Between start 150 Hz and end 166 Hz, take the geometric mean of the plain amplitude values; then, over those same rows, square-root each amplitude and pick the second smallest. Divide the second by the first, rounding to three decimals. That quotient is 0.536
